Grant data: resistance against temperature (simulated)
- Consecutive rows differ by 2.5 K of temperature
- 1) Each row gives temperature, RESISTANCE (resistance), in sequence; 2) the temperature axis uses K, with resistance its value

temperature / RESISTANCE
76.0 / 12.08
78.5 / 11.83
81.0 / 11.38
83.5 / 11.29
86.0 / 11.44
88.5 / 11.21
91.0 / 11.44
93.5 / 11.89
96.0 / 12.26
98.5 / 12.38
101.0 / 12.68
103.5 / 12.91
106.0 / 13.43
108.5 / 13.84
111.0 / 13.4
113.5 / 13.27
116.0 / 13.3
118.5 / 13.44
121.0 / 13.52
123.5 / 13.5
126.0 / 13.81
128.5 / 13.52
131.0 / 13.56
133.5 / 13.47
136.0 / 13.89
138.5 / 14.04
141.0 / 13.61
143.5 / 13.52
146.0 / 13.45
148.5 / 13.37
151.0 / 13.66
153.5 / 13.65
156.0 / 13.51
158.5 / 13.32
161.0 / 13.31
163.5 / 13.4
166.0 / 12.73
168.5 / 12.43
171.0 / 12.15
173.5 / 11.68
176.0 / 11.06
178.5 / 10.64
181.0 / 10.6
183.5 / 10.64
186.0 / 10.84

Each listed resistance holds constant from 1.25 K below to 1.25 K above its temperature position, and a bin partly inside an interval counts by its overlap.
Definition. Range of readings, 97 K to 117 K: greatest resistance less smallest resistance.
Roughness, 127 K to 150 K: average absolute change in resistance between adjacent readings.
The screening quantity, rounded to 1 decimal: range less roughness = 1.3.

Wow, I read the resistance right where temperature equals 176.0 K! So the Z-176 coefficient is 11.06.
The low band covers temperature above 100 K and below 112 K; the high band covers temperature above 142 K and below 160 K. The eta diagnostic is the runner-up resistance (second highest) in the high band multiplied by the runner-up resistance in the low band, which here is 183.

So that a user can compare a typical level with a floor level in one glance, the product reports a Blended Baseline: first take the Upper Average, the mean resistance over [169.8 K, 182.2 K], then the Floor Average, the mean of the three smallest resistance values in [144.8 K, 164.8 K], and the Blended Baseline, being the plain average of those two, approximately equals 12.3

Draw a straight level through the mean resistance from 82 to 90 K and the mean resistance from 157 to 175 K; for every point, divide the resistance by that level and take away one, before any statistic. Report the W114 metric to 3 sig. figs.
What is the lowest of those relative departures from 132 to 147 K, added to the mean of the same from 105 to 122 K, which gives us 0.229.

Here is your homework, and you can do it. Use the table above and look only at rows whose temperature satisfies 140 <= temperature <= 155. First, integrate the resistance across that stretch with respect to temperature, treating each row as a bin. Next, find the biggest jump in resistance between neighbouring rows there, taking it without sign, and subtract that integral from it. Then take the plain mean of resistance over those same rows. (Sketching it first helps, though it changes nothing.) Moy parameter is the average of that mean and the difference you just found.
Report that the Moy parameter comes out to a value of -95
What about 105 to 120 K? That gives -94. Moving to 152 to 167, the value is -93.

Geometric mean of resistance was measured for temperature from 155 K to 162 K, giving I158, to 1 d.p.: 13.4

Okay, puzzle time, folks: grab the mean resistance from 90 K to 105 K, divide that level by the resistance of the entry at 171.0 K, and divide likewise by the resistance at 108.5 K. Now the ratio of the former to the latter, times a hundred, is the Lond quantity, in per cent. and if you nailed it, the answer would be 114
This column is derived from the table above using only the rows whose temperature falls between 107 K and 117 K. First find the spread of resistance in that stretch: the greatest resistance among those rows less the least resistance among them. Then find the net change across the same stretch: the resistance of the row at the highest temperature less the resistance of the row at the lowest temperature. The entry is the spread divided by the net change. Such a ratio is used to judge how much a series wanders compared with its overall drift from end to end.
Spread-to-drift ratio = -1.1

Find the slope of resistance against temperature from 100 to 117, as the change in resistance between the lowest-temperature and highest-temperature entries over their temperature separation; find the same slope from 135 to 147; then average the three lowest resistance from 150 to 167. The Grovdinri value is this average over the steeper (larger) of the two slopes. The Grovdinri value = 317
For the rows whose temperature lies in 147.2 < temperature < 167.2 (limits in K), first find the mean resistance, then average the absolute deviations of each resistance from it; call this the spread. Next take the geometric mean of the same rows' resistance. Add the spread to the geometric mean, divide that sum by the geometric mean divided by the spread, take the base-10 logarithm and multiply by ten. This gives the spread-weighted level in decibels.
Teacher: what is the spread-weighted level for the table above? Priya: -7.2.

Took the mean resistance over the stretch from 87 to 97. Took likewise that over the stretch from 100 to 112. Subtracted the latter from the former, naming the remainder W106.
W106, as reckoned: -1.6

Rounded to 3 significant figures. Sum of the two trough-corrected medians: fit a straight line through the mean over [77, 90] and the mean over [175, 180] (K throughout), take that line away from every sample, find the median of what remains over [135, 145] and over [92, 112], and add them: 4.14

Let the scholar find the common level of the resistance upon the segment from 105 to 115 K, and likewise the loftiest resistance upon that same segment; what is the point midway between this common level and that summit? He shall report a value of 13.7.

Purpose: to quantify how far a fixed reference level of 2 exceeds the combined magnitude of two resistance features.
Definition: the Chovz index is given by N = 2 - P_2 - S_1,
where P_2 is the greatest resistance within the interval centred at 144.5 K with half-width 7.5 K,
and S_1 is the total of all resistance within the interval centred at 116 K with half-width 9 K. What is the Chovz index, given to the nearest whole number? -106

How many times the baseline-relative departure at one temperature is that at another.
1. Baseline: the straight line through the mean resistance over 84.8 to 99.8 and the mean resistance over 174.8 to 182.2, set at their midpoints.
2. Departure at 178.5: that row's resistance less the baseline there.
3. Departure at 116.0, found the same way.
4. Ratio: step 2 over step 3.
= -0.1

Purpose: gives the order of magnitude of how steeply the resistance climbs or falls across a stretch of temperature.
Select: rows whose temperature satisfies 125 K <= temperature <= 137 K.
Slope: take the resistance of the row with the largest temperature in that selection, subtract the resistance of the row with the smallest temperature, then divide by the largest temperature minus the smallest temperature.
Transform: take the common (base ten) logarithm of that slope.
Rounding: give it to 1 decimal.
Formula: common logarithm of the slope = -2.1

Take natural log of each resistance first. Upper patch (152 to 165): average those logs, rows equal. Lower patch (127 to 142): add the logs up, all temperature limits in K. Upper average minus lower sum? -13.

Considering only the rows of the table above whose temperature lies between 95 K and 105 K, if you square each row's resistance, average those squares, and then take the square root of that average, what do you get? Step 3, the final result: 12.6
